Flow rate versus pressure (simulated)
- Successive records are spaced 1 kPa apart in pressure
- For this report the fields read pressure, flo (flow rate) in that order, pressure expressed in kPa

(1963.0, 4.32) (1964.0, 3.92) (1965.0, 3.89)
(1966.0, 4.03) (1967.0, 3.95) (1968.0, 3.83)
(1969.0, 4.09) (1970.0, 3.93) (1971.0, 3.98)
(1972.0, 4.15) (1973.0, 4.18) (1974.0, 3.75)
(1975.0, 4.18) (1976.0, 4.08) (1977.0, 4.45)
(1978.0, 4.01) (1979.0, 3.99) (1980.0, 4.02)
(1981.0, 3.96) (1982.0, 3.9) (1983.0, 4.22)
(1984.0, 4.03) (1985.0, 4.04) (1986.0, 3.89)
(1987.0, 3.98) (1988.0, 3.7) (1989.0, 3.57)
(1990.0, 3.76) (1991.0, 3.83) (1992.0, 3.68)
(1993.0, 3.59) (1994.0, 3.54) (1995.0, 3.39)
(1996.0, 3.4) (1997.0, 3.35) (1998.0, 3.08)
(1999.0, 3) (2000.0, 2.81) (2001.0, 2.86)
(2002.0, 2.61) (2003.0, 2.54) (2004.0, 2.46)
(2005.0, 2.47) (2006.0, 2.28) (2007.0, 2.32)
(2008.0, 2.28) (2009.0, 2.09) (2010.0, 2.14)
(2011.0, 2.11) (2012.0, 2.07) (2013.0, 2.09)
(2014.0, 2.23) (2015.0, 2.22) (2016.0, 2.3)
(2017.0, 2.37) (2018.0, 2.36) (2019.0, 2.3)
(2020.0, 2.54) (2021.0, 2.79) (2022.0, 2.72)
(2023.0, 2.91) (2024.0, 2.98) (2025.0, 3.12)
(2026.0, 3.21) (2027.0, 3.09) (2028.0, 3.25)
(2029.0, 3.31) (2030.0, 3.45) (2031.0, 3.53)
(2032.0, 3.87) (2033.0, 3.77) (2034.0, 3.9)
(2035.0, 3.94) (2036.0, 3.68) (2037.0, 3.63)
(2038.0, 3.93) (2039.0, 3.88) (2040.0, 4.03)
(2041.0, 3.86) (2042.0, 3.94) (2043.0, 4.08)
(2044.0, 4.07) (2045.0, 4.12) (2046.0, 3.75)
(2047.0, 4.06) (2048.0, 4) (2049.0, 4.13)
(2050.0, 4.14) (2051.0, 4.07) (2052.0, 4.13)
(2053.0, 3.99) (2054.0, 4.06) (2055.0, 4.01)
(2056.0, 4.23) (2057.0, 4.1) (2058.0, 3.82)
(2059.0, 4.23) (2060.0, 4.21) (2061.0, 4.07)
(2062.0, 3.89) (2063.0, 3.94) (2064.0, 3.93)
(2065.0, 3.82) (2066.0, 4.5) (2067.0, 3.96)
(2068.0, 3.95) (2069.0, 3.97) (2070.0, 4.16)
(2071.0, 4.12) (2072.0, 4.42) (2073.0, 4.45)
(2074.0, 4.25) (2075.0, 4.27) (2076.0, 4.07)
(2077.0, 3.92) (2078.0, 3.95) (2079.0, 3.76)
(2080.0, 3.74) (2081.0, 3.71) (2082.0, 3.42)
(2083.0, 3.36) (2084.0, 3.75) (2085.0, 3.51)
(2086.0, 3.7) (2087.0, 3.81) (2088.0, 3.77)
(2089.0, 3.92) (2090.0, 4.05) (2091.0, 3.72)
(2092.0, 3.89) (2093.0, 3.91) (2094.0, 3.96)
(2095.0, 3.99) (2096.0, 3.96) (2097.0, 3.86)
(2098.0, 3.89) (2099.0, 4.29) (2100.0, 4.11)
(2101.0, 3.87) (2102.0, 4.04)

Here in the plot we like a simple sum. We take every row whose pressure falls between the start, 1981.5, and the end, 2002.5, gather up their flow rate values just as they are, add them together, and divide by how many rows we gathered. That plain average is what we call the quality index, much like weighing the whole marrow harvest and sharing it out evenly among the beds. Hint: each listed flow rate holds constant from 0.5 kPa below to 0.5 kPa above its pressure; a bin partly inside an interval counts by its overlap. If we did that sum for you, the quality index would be 3.53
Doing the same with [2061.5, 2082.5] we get 4.01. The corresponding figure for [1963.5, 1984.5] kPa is 4.03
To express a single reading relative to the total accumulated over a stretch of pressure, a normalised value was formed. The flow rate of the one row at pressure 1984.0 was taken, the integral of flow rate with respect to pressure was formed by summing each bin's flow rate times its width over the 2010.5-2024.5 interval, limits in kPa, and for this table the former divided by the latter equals 0.119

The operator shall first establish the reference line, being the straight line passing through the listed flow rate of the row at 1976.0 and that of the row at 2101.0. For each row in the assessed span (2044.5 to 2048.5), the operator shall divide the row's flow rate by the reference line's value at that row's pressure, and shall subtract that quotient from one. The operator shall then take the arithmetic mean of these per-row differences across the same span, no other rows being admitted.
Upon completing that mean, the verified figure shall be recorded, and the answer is -0.01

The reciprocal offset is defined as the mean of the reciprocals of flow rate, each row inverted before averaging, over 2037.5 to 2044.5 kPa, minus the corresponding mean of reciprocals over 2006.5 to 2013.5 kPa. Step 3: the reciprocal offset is -0.21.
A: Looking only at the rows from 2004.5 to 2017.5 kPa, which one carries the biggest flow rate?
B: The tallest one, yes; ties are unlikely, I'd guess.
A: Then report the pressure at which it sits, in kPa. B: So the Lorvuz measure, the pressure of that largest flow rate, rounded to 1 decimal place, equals 2005.0 kPa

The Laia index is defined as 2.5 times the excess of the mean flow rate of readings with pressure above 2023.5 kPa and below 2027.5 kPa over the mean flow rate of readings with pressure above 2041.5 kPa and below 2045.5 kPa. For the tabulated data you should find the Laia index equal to -2.4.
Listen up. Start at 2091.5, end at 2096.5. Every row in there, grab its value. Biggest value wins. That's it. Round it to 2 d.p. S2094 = 3.99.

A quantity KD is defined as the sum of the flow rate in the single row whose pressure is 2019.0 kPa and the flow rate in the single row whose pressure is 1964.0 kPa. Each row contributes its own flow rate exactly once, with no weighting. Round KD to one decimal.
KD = 6.2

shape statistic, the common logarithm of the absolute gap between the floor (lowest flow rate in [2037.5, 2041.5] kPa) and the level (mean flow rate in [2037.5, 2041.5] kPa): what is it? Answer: -1.2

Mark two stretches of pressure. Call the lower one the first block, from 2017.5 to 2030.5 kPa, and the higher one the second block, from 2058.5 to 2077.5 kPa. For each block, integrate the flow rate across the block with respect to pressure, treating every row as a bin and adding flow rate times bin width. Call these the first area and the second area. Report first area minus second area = -40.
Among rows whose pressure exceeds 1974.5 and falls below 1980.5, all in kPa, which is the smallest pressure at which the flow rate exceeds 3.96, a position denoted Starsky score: 1975.0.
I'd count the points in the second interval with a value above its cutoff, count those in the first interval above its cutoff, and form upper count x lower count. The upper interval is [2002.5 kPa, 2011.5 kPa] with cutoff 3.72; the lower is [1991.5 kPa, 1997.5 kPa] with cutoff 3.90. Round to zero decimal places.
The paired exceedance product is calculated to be 0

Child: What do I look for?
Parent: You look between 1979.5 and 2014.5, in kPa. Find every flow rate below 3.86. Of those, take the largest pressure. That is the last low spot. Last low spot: 2014.0 kPa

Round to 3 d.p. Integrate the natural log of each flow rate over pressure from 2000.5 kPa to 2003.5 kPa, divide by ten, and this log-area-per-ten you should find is 0.294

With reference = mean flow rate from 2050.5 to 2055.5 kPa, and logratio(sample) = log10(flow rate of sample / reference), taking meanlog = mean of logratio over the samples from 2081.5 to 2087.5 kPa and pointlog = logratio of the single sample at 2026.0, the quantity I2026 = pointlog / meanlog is 1.9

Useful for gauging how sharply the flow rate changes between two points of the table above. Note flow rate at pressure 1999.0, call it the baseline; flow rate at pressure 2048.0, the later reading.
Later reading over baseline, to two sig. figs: 1.3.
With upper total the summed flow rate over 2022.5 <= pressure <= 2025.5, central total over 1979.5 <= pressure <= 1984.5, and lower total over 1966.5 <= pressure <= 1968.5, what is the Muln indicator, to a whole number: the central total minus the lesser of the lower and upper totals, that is 12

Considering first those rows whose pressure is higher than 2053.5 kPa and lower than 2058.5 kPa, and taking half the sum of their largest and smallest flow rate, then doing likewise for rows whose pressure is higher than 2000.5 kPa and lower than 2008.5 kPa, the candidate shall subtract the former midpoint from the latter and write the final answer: -1.5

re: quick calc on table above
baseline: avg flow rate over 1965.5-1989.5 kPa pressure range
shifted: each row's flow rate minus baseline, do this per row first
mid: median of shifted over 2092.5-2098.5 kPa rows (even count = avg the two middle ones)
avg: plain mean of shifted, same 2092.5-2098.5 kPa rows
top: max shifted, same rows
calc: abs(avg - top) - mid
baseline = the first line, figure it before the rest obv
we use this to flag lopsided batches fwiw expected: 0.12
